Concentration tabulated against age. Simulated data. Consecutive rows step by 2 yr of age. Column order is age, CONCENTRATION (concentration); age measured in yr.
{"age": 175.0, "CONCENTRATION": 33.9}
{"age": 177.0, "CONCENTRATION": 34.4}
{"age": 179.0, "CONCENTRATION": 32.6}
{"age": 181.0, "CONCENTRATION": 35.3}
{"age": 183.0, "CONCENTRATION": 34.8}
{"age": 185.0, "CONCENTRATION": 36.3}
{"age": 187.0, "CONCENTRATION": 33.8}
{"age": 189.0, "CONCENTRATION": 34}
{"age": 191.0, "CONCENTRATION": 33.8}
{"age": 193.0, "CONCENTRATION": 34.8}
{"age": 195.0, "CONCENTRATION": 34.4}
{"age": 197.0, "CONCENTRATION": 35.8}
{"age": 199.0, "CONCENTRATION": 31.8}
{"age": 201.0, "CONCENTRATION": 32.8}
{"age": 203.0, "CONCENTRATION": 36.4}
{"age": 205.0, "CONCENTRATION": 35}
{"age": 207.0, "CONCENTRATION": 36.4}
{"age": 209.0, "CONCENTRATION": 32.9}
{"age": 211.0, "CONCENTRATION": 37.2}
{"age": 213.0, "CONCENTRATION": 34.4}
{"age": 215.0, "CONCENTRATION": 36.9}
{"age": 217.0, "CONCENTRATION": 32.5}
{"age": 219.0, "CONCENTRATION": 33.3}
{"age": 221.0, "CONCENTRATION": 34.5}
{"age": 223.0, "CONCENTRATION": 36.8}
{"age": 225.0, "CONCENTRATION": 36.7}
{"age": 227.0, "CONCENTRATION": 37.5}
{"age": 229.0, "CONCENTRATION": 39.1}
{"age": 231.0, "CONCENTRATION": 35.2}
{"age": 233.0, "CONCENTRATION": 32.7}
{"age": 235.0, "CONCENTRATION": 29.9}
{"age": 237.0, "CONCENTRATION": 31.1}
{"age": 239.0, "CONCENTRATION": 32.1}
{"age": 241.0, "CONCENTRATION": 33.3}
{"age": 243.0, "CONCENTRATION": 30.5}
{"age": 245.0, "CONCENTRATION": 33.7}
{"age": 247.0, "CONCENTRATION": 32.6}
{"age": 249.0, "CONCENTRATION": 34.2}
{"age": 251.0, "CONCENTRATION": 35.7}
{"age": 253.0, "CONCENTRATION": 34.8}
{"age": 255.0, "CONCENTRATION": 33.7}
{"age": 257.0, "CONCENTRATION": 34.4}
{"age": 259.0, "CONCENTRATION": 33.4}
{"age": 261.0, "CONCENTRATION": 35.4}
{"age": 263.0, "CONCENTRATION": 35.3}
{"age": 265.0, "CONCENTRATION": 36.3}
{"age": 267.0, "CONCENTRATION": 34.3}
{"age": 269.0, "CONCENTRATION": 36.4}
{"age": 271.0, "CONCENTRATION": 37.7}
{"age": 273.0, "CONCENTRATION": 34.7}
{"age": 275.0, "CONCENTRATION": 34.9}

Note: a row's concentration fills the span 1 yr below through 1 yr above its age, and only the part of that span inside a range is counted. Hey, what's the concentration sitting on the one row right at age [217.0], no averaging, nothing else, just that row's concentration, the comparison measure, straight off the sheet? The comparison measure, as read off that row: 32.5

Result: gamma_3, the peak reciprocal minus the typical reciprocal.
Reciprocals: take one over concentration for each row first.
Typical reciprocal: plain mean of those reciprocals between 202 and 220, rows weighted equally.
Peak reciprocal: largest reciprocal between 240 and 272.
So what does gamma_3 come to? 0.0041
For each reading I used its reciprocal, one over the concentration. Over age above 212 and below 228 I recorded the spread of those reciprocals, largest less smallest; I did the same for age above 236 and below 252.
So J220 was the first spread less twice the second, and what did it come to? -0.0054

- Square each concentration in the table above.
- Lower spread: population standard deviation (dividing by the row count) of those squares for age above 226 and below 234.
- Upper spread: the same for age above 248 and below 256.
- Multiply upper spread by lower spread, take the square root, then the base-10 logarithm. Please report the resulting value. 1.98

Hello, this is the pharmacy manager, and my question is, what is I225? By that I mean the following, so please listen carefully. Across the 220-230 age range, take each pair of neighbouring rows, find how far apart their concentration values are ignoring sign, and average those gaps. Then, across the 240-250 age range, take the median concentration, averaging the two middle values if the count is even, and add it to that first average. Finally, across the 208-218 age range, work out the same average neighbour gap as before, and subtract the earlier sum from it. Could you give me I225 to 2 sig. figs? -31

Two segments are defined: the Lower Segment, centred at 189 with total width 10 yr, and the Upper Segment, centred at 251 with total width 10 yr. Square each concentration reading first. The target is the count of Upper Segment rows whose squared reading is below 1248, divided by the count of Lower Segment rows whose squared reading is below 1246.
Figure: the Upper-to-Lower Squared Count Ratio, 1.0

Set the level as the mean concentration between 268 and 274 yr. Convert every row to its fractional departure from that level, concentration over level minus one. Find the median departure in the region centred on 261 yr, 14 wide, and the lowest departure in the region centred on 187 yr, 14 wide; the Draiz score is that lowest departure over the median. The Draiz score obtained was 1.3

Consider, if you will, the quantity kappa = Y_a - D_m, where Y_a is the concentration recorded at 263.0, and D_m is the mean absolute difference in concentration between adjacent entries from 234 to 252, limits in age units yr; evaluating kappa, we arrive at 33.6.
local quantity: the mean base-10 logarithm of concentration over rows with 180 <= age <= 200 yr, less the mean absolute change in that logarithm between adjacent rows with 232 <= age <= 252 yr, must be 1.51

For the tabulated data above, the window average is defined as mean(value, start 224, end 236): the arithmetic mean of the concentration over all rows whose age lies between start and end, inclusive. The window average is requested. 35.2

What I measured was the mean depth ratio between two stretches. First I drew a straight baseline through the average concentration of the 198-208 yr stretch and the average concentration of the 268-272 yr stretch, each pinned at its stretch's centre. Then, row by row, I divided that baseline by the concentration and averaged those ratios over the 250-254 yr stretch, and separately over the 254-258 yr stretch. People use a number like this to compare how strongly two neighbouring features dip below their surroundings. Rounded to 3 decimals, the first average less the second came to -0.041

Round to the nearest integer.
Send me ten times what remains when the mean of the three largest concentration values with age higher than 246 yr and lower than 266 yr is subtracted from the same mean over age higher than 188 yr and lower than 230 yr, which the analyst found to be 21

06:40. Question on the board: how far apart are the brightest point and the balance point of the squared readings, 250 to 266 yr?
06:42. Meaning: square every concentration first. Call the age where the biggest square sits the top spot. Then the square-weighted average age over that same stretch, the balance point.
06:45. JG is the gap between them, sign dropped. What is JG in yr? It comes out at 6.9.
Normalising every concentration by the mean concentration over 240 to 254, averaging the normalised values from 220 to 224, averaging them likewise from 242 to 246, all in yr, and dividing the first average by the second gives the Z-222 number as 1.11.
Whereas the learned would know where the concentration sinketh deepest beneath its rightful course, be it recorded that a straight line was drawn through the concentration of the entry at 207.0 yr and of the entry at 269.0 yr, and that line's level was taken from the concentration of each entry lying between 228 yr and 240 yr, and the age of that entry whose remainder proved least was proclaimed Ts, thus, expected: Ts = 235.0 yr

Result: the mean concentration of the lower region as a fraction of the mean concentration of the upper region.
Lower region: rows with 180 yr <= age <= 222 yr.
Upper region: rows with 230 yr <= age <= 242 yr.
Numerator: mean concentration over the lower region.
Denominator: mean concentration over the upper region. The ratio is 1.069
